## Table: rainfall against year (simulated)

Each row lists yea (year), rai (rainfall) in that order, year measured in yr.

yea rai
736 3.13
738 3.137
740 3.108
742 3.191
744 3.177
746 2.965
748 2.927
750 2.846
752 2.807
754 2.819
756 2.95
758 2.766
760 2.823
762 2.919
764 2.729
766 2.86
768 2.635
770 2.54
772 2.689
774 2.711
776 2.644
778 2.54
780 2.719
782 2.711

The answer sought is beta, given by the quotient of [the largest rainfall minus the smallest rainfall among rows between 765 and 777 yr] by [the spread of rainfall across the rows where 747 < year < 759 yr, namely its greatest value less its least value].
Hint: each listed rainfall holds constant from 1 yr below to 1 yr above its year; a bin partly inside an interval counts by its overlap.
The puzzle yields 1.7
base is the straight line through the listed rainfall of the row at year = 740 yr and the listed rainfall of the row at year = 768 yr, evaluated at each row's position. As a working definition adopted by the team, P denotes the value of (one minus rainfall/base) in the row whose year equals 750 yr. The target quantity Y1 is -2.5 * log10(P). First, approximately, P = 0.032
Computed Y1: 3.7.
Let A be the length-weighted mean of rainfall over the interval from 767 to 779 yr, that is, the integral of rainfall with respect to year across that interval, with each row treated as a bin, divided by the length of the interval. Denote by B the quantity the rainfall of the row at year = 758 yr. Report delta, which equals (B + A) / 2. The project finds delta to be 2.70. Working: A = 2.63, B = 2.766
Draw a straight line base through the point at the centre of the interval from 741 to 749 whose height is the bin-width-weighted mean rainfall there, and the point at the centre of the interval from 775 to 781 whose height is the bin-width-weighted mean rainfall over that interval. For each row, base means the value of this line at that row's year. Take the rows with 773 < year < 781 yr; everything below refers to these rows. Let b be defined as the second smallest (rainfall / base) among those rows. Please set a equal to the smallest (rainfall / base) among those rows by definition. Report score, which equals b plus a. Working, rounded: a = 0.964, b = 0.994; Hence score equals 1.958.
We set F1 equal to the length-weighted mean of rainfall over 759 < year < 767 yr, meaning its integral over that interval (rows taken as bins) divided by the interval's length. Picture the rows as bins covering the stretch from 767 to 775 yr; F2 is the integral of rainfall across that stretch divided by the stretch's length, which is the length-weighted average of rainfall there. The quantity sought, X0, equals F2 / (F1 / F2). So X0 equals 2.47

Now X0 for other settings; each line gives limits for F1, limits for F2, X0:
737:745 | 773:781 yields 2.23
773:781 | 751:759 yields 3.03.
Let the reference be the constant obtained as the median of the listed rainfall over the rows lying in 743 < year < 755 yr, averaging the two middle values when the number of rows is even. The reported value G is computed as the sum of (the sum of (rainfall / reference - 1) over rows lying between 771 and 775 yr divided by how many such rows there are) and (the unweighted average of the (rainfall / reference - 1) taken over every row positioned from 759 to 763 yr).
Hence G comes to -0.070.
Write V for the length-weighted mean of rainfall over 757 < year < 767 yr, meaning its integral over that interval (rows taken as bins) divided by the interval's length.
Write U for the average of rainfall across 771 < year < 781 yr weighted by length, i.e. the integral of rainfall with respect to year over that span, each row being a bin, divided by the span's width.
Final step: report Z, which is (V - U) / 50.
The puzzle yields 0.003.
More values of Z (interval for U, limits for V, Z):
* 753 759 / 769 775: -0.004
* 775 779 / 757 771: 0.003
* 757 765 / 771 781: -0.003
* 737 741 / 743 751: -0.003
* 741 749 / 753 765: -0.005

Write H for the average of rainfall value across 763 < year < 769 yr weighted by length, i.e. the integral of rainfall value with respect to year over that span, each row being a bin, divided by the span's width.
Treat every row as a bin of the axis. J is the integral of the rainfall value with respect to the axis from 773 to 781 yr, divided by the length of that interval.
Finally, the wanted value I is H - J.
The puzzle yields 0.09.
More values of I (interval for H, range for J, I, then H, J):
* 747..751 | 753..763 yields 0.03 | 2.89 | 2.86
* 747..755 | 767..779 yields 0.22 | 2.85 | 2.63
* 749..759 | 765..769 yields 0.09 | 2.84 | 2.75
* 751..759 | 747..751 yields -0.05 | 2.84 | 2.89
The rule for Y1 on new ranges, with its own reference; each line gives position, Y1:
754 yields 4.3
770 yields 4.1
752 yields 3.7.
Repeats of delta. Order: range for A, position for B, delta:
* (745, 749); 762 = 2.93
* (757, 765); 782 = 2.76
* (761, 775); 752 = 2.77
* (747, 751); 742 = 3.04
